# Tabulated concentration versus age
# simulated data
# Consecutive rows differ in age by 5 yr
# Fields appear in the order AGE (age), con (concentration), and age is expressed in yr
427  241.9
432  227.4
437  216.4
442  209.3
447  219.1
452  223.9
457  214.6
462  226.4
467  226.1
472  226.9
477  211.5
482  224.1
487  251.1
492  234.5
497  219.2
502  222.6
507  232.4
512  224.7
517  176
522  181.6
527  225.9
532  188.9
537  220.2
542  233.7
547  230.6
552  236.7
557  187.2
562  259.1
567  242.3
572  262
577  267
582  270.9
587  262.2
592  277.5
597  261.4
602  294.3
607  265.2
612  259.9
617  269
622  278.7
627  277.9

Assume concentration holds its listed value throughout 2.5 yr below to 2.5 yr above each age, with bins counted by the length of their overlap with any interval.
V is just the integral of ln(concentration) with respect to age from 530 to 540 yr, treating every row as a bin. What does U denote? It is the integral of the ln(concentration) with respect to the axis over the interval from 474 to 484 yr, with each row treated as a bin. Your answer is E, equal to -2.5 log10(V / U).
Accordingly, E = 0.0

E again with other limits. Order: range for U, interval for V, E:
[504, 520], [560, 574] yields 0.1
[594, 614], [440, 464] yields -0.2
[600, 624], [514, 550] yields -0.4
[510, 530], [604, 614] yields 0.7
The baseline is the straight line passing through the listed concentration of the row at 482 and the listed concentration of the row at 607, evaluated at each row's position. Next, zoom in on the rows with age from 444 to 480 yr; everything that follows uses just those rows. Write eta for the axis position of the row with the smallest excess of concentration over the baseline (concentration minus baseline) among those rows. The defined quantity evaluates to 477 yr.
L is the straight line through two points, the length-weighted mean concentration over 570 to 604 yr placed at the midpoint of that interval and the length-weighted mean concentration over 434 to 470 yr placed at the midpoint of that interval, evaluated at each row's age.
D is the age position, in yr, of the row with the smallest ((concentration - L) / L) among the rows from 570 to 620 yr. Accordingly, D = 612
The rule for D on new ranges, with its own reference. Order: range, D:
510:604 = 517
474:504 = 477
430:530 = 517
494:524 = 517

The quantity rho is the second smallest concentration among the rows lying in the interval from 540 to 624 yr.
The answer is 230.6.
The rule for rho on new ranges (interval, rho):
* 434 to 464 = 214.6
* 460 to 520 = 211.5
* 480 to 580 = 181.6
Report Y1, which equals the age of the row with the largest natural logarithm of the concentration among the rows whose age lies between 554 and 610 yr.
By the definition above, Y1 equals 602 yr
